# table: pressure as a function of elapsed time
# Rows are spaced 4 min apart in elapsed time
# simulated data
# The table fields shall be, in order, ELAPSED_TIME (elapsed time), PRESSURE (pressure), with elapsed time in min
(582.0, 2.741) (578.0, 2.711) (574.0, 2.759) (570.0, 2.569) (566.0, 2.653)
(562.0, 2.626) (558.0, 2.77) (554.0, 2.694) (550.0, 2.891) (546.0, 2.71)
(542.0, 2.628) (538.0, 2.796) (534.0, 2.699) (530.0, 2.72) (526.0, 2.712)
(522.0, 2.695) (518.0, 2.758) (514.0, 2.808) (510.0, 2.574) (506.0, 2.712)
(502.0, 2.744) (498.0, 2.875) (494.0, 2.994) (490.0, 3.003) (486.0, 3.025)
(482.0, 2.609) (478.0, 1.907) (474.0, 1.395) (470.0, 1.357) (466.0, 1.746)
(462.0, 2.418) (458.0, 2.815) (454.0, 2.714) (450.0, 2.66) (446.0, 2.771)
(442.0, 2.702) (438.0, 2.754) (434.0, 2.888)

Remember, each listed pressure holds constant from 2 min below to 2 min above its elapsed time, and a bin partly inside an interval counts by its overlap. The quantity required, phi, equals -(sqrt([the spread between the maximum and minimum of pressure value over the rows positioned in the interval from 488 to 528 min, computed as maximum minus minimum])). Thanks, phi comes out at -0.65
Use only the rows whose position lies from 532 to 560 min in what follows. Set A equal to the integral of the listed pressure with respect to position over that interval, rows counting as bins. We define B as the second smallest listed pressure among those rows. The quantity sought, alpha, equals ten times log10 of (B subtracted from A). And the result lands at 18.70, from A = 76.8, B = 2.694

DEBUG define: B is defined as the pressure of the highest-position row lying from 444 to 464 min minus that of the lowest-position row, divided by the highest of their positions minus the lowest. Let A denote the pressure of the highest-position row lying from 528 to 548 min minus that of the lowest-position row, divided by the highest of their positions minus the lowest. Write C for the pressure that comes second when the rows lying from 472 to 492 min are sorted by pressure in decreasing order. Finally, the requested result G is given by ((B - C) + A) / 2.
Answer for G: -1.51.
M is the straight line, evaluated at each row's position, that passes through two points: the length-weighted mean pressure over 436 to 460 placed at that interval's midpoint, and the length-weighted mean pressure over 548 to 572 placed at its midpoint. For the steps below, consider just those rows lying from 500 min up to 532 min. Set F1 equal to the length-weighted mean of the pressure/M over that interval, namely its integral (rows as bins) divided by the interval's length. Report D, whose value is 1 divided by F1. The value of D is 1.00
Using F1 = 1.00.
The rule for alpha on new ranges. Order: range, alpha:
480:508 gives 18.87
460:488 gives 17.52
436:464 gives 18.61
